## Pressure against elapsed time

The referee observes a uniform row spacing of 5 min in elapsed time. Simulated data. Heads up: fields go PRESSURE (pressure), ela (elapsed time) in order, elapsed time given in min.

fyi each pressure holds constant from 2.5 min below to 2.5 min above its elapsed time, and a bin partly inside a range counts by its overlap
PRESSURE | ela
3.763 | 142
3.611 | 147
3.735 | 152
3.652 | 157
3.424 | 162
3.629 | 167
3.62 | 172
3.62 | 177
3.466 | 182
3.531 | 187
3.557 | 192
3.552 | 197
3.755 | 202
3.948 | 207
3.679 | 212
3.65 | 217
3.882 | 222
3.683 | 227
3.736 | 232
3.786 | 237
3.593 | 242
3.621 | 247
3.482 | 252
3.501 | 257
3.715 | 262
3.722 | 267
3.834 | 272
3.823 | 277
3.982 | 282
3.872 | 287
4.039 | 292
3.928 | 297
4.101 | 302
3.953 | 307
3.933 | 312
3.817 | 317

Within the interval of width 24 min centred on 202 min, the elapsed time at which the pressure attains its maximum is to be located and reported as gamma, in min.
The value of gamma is 207 min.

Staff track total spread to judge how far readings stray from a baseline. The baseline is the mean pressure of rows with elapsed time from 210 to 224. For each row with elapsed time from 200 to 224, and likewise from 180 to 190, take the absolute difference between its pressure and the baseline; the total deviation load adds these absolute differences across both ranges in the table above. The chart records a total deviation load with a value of 1.0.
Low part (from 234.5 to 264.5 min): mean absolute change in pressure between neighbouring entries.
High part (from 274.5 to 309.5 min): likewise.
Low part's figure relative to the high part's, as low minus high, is -0.026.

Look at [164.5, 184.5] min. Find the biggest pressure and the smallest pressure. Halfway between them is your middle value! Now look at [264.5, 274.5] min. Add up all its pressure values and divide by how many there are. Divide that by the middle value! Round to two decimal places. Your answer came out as 1.06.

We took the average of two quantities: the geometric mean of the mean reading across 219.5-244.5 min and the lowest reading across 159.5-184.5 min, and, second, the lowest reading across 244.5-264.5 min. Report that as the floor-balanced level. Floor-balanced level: 3.53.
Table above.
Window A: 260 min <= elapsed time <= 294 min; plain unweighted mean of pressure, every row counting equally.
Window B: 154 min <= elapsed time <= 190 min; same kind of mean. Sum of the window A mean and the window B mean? 7.4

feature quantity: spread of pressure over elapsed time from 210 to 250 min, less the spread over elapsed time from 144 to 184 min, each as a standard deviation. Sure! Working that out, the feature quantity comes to -0.006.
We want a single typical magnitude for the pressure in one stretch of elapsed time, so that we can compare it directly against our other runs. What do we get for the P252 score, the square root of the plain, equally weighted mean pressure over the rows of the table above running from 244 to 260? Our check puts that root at 1.88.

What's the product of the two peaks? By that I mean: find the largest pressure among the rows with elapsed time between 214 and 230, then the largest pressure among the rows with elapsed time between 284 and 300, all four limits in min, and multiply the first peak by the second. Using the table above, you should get 15.7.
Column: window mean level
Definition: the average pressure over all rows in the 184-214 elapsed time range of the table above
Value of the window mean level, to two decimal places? 3.67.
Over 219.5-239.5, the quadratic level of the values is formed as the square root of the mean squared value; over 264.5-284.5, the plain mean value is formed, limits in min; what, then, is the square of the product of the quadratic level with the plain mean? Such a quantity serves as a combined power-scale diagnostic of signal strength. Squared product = 210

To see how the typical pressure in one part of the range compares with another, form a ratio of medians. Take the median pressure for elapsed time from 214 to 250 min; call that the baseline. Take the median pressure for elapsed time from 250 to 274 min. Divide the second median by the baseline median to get 1.01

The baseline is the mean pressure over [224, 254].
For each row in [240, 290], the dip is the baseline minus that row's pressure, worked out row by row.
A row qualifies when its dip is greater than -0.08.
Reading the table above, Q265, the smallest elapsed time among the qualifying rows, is 242 min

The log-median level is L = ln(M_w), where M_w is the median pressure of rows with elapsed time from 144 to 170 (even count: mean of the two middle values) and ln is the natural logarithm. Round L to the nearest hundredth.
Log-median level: 1.29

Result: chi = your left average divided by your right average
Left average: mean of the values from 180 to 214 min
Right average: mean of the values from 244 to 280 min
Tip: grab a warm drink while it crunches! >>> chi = 0.992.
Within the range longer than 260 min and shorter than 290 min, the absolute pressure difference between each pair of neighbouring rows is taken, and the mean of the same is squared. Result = 0.006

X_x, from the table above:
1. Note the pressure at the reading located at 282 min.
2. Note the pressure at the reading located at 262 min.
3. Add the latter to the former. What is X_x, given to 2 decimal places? 7.70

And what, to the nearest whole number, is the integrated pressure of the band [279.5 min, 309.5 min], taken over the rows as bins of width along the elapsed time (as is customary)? 119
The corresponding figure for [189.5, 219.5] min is 111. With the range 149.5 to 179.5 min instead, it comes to 108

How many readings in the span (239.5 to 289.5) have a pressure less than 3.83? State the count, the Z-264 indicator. 7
